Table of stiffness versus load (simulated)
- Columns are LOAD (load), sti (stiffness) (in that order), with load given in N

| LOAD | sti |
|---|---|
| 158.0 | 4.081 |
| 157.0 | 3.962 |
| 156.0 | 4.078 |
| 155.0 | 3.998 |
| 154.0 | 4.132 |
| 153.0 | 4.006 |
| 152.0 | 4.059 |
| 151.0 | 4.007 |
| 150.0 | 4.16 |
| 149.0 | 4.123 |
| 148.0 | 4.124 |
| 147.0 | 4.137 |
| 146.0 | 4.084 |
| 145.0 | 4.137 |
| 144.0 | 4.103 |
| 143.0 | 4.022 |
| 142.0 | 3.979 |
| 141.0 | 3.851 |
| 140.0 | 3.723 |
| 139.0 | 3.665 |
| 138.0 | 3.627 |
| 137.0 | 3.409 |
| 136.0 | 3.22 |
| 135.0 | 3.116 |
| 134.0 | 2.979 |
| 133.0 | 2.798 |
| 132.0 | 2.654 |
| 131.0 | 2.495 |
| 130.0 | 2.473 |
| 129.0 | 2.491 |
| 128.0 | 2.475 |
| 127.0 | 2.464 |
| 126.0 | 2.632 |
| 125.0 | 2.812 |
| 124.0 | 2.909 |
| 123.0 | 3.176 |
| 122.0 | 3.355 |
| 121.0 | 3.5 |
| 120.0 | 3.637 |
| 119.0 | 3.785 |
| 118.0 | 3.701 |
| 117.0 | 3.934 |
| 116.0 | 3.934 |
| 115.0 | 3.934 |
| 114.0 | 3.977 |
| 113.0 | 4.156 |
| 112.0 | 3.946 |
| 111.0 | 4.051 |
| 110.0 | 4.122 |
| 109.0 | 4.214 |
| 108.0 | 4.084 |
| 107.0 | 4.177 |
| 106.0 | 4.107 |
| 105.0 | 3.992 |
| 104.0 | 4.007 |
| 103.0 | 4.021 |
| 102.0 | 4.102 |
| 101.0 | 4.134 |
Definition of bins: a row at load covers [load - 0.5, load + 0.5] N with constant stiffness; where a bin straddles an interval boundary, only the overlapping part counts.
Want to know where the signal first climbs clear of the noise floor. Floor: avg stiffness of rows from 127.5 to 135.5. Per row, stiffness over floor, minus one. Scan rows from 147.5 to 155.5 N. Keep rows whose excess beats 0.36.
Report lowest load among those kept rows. 148.0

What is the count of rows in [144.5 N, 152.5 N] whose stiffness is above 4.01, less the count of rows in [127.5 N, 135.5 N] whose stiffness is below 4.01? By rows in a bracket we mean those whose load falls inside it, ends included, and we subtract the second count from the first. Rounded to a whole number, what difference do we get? -1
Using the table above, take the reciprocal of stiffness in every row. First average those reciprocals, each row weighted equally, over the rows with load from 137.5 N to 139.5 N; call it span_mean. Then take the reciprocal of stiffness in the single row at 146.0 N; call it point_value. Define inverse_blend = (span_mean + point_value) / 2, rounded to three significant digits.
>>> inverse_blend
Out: 0.260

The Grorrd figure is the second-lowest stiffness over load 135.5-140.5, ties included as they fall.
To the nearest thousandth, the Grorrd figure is 3.409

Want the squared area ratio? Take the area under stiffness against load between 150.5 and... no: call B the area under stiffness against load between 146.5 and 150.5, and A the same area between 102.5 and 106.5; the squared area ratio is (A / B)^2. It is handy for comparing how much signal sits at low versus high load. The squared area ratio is 1.0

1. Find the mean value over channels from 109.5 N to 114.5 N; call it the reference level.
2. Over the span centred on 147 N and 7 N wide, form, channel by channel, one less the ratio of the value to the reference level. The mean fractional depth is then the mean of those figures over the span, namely -0.018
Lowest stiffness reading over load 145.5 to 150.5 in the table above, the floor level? 4.084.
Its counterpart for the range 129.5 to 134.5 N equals 2.473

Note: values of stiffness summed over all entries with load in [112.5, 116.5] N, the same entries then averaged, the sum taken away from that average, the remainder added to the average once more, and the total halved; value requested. -4.00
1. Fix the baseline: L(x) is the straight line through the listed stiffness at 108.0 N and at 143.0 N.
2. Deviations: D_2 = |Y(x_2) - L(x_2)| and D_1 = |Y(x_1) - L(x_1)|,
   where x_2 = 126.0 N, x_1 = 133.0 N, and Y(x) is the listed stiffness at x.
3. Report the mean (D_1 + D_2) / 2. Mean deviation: 1.3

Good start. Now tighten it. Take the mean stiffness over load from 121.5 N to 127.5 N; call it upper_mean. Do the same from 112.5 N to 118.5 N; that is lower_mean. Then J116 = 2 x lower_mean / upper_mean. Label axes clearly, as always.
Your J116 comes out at 2.72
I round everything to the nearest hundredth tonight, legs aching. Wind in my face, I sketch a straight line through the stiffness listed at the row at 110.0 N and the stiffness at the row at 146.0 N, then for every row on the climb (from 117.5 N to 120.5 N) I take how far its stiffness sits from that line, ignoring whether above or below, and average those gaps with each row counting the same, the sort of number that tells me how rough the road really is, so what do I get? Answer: 0.40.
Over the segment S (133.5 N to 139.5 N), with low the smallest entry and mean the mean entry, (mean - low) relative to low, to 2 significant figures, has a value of 0.12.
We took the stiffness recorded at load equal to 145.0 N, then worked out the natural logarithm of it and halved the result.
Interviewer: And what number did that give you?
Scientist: 0.710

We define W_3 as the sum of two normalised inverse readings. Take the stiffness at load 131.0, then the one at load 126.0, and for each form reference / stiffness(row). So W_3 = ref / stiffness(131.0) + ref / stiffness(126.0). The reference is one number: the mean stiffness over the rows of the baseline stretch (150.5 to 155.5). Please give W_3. 3.15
